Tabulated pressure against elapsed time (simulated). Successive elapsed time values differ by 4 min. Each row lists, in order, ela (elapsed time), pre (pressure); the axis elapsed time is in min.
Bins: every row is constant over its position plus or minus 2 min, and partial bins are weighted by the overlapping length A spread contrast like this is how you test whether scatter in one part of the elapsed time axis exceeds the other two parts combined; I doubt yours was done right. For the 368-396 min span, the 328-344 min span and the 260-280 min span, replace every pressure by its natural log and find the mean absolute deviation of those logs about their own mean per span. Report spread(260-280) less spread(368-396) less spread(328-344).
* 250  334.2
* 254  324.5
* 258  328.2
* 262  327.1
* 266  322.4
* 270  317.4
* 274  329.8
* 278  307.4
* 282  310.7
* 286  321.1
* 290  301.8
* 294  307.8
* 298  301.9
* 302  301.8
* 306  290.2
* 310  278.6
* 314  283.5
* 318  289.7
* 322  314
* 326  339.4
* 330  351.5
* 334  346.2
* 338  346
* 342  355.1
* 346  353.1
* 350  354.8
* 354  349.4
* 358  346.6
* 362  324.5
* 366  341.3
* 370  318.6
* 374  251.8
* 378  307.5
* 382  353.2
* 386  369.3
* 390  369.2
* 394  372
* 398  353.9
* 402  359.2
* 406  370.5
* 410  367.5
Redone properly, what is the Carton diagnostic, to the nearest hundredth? -0.10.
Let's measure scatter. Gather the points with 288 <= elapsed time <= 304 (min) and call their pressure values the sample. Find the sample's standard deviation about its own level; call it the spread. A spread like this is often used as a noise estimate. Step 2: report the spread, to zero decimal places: 3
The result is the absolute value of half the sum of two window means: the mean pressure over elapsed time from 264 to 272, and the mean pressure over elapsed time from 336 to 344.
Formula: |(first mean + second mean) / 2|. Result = 335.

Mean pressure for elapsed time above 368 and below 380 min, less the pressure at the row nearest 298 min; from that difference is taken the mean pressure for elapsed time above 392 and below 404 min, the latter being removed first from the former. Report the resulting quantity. -371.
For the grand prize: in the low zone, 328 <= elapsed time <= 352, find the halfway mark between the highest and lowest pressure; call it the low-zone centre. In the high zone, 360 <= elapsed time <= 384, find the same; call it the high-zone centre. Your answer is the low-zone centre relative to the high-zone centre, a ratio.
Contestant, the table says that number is 1.16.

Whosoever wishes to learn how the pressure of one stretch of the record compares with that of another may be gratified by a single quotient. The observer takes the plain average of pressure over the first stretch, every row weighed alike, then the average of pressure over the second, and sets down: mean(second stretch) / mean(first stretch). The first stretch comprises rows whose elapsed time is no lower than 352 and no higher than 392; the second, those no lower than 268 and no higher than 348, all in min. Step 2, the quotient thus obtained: 0.95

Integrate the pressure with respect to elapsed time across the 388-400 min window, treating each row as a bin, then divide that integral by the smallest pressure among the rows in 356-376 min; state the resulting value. 17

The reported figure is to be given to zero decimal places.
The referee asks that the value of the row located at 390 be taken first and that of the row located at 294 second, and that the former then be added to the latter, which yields 677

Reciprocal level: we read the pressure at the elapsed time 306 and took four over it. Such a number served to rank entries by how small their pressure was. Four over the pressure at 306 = 0.0138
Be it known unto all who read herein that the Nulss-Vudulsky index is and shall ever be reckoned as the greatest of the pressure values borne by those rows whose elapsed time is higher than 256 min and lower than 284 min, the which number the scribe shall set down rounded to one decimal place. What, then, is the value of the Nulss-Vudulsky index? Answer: 329.8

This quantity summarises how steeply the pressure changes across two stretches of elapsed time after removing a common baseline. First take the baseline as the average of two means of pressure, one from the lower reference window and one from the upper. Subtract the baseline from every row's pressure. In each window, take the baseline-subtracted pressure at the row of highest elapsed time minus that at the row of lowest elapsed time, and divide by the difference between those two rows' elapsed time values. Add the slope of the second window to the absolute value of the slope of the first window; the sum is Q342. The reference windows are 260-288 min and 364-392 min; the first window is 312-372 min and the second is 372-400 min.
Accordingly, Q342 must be 4.9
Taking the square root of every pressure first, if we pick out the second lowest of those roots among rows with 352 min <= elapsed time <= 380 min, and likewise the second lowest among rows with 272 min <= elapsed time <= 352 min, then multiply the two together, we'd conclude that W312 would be 295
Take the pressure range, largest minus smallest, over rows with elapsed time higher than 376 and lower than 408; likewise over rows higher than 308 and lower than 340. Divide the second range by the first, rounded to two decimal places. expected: 1.13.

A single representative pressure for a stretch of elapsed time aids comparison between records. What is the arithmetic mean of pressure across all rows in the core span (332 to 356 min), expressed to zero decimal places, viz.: 351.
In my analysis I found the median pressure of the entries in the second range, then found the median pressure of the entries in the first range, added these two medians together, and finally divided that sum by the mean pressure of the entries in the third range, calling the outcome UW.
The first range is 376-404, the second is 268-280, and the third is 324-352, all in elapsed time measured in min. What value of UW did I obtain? 1.94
